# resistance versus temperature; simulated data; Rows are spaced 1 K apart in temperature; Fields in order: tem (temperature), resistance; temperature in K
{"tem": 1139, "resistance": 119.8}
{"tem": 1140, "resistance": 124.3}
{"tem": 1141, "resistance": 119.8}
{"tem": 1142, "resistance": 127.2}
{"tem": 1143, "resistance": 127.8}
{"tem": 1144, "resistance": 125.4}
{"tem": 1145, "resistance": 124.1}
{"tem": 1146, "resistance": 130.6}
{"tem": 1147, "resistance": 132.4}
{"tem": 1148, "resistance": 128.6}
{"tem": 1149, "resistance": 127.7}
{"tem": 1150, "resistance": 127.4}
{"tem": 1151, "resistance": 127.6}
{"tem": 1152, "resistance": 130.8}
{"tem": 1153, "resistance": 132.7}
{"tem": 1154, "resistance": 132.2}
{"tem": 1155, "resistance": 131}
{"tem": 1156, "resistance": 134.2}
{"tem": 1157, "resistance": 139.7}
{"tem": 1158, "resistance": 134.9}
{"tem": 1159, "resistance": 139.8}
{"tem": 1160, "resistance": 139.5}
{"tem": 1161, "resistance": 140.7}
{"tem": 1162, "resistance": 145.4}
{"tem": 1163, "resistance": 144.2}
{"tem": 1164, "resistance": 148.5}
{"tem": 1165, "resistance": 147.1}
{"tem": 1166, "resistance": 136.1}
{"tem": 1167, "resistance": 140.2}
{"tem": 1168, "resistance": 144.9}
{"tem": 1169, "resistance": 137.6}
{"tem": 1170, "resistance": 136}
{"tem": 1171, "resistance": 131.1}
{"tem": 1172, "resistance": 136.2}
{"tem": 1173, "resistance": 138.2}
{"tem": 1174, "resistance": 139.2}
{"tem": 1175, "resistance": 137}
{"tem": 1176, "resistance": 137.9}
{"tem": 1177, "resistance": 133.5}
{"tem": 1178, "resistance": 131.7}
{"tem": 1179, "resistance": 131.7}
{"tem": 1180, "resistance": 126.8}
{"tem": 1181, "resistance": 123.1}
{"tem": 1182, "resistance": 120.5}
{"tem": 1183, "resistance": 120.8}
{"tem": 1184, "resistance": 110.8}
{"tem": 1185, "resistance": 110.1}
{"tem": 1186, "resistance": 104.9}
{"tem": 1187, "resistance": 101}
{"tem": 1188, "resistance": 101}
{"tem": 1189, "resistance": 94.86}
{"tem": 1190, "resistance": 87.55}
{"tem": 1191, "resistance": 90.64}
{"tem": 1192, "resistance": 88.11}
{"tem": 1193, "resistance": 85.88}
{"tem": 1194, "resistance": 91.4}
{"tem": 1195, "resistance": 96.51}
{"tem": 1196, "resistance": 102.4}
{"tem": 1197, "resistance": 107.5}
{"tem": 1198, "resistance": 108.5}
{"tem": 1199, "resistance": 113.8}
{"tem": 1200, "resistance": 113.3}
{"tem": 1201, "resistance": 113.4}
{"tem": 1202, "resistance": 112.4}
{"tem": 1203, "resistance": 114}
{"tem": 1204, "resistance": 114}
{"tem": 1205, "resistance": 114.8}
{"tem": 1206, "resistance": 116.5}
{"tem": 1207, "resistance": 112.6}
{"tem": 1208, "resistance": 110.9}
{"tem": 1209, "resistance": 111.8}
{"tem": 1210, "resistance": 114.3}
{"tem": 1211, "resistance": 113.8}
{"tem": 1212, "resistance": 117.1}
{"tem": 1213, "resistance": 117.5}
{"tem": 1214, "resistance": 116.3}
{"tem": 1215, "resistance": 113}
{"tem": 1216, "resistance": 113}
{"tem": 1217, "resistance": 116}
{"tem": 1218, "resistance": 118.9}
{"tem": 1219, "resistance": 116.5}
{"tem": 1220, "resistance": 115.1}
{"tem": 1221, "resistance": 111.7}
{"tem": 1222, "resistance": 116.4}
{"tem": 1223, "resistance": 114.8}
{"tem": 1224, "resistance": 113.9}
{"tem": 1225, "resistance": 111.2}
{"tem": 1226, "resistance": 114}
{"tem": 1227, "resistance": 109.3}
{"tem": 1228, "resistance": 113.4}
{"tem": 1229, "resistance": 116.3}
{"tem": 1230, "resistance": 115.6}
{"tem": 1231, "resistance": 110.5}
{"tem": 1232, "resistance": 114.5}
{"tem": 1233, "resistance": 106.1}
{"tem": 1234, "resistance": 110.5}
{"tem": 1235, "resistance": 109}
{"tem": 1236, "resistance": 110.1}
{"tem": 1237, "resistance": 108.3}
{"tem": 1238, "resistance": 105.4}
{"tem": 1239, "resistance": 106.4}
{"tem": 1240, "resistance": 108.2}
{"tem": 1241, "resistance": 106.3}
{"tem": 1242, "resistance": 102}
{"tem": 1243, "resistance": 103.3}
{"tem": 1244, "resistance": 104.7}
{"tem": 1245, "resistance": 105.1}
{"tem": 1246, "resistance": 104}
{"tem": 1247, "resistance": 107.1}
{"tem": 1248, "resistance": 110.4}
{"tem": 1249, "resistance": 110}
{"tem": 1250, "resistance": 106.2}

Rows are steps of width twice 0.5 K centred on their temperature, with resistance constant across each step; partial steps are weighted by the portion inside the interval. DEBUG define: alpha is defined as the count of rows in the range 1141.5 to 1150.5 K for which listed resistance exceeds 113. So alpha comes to 9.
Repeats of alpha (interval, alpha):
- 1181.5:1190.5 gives 2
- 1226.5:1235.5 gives 4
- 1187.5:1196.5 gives 0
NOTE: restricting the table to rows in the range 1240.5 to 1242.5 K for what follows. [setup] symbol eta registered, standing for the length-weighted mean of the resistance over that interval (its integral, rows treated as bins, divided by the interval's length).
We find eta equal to 104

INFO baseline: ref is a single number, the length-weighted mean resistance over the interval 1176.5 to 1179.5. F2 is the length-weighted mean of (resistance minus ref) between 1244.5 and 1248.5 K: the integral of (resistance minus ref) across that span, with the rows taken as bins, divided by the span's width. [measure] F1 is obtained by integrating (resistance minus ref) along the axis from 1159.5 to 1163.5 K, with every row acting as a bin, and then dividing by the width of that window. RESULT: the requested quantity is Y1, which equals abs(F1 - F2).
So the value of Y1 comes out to 36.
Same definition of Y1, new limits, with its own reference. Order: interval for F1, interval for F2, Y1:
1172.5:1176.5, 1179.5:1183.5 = 15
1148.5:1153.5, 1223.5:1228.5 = 17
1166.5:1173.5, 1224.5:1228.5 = 26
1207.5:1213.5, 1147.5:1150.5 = 14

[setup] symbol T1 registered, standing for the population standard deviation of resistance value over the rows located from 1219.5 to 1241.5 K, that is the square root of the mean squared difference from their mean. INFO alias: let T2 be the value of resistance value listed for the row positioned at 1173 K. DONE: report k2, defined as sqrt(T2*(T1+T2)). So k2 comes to 140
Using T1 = 3.5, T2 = 138.2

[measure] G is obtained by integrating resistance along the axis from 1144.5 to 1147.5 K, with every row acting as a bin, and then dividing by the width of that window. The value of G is 129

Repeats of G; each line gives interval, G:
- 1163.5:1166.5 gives 144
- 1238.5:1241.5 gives 107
